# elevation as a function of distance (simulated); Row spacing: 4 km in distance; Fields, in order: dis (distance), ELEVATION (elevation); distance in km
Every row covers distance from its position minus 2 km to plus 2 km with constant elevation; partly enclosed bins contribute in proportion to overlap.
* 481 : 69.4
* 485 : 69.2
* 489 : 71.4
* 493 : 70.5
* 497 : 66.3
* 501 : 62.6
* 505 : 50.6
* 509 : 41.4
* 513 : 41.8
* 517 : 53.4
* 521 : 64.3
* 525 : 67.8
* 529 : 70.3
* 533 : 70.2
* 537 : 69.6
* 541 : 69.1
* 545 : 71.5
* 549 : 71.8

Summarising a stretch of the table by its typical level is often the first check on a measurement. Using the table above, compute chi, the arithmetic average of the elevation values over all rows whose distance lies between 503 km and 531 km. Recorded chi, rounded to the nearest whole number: 56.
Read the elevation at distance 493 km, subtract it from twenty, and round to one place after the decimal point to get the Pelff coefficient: -50.5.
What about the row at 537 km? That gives -49.6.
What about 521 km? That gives -44.3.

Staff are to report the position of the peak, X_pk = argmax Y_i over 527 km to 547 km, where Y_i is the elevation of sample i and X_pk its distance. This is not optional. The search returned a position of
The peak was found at 545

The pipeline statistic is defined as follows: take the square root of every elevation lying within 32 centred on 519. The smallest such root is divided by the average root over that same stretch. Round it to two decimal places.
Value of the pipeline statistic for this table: 0.85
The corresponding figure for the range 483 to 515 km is 0.84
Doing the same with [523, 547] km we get 0.99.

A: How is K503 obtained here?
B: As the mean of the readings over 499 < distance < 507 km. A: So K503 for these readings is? 57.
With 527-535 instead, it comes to 70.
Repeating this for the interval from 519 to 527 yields 66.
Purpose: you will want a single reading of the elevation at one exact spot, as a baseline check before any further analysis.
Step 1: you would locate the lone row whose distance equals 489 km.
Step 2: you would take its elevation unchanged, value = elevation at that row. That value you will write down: 71.4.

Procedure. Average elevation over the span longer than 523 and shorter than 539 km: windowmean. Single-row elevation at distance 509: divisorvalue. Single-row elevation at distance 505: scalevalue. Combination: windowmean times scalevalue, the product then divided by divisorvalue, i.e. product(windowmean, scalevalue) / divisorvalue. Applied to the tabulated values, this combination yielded 85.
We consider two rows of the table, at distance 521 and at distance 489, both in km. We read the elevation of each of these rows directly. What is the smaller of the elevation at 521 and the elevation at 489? 64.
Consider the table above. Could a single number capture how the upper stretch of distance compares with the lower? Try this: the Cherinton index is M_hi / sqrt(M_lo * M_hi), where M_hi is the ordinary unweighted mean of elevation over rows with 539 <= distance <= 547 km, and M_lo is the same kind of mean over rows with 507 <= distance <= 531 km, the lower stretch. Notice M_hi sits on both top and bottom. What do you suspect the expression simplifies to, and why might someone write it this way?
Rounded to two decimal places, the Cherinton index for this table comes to 1.12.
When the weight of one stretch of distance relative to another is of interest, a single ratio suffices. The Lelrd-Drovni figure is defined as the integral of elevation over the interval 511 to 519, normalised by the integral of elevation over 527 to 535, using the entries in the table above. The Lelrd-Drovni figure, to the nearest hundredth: 0.68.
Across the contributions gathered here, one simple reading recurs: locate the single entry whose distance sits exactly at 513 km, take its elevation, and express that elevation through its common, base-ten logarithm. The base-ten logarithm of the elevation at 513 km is 1.62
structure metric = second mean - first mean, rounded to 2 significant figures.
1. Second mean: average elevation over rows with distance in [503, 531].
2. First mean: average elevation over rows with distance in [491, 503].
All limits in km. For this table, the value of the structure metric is -11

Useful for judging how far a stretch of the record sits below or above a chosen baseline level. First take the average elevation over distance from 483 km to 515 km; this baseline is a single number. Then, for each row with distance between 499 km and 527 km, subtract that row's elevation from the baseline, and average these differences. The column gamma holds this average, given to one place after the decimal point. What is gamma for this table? 4.7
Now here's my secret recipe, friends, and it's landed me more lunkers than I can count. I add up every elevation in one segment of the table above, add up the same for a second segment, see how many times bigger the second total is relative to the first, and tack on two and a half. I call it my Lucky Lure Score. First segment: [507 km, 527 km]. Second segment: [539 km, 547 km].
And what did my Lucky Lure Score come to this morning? 3.0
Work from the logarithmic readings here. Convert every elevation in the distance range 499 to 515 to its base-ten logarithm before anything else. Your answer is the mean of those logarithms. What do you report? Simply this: 1.68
